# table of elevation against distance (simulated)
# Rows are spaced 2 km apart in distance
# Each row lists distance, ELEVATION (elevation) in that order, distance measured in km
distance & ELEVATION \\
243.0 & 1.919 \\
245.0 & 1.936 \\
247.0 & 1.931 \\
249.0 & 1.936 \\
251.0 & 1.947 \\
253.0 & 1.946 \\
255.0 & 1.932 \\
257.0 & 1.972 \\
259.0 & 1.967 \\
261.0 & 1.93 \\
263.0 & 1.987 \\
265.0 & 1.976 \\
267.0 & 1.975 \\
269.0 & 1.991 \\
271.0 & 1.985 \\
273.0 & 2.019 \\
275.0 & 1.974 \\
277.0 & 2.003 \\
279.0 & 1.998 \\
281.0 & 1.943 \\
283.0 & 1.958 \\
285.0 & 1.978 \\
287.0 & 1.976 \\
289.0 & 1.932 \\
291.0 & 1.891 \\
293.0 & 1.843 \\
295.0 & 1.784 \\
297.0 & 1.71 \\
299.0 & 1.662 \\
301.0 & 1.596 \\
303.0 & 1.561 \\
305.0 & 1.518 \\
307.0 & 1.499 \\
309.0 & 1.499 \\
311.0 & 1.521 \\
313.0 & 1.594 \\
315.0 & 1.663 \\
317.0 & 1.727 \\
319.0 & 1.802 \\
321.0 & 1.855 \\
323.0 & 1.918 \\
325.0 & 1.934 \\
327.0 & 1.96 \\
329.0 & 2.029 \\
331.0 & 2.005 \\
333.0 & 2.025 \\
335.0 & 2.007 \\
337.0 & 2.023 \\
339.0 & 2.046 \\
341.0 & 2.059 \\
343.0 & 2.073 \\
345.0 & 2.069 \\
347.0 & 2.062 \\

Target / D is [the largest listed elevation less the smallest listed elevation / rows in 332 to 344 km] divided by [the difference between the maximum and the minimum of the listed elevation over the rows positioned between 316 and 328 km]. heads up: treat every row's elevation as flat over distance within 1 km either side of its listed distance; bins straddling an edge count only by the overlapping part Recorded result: 0.3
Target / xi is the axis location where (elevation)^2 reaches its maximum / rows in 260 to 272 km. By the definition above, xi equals 269.0 km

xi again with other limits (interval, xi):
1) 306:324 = 323.0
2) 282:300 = 285.0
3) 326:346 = 343.0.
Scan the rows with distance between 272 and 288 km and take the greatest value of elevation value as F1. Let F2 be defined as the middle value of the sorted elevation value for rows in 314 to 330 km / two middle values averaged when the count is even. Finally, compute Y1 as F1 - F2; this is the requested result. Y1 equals 0.13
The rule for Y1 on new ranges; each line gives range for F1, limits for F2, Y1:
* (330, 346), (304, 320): 0.52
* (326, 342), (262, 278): 0.07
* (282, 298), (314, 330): 0.09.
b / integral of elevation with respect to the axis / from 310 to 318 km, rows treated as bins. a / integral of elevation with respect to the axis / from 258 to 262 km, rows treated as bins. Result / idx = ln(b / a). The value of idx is 0.51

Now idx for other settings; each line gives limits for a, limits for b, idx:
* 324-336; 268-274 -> -0.69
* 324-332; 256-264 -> -0.01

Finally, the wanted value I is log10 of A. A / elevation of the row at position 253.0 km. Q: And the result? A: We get 0.289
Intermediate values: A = 1.946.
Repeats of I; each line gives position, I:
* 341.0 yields 0.314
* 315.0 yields 0.221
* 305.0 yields 0.181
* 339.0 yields 0.311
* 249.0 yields 0.287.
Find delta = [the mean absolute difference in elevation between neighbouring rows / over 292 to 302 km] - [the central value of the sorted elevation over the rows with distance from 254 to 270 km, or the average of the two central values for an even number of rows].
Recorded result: -1.91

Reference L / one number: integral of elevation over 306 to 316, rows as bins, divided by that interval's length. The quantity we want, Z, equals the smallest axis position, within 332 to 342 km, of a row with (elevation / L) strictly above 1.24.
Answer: 333.0 km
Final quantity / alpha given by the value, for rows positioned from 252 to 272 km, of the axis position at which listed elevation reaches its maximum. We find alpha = 269.0 km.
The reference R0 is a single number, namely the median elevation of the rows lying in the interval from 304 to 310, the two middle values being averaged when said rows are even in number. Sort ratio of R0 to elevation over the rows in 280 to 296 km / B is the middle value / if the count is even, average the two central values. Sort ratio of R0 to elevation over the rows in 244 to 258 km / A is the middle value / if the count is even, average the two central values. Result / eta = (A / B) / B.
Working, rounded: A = 0.774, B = 0.77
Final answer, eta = 1.29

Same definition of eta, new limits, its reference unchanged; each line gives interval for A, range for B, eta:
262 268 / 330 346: 1.40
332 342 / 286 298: 1.15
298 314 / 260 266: 1.69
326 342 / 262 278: 1.30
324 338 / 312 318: 0.92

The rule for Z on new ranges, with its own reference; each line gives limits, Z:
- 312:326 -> 325.0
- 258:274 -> 259.0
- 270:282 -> 271.0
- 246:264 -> 247.0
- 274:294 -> 275.0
